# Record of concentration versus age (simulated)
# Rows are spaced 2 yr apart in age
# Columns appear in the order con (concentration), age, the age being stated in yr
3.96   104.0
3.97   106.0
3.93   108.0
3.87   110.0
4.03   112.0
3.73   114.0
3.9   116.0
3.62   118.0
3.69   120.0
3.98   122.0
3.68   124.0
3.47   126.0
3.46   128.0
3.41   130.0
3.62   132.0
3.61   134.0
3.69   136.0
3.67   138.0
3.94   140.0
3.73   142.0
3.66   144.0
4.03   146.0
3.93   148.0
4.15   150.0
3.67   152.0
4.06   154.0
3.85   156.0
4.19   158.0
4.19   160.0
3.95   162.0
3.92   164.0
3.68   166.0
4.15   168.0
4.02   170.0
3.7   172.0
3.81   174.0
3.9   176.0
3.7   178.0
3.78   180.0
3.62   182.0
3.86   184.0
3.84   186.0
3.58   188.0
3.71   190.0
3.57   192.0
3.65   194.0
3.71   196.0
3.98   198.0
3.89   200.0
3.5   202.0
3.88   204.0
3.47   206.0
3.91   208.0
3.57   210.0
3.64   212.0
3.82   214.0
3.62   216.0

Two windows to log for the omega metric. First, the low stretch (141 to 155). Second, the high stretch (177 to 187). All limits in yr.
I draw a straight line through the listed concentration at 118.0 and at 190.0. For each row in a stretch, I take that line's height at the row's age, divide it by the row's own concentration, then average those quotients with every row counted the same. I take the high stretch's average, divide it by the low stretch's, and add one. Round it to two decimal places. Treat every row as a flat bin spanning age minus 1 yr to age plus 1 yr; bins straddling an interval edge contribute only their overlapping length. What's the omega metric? 2.04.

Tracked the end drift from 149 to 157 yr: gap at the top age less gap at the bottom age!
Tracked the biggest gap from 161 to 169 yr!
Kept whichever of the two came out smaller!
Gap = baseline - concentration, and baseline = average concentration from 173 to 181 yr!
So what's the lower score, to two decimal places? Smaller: 0.12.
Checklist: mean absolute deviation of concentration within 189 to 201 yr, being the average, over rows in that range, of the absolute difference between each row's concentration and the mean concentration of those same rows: 0.122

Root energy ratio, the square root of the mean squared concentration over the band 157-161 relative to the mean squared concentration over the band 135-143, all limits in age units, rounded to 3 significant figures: 1.11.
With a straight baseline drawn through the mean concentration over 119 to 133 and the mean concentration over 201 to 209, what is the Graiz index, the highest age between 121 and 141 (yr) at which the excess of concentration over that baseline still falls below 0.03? 134.0 yr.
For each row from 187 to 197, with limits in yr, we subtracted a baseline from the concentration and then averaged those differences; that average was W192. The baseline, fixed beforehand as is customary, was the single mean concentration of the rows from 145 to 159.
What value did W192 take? -0.34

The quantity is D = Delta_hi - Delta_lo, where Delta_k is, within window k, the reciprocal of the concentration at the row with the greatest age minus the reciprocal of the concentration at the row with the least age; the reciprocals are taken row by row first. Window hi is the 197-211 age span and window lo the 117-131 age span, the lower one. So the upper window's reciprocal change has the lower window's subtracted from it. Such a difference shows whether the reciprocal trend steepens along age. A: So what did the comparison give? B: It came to 0.01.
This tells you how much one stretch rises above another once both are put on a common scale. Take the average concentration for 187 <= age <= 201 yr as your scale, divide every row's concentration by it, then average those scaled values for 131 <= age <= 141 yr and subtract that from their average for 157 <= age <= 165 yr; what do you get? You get 0.10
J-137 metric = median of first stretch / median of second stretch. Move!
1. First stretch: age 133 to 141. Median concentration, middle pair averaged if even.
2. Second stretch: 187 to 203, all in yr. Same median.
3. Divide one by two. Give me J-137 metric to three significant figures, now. 1.00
